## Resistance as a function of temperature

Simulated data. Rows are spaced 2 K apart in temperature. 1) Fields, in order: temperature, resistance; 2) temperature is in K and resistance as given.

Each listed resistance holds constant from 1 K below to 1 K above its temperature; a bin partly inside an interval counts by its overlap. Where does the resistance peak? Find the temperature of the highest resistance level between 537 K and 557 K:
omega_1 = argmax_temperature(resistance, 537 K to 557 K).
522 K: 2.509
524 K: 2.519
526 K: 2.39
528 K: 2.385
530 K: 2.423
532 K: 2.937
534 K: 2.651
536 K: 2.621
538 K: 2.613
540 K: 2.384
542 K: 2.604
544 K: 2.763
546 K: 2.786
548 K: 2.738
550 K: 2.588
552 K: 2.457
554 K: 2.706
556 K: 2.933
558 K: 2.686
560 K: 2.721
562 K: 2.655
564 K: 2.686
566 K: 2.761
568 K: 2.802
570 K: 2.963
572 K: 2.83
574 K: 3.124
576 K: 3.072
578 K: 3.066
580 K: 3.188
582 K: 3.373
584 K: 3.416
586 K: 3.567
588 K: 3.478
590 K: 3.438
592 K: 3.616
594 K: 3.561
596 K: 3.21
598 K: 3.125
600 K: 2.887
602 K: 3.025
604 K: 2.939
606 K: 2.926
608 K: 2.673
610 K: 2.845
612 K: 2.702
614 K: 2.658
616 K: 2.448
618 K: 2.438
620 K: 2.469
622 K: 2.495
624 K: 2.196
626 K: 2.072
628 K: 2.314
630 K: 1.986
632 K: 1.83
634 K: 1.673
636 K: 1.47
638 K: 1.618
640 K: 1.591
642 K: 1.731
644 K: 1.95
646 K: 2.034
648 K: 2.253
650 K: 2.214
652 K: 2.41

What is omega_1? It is 556 K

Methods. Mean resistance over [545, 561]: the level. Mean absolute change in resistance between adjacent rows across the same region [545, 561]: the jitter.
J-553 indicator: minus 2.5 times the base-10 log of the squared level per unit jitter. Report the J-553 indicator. -4.18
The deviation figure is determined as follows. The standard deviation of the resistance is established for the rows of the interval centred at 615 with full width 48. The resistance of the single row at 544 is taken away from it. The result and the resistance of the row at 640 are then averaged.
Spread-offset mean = -0.30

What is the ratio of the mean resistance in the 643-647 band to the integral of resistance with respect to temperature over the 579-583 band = 0.152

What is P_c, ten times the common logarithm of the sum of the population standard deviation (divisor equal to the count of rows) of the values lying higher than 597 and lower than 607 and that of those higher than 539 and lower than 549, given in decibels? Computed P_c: -6.3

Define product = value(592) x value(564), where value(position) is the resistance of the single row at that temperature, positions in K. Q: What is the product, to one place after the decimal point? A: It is 9.7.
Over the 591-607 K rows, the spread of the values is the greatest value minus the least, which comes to 0.73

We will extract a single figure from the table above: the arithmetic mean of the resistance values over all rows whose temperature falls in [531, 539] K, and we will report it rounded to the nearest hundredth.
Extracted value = 2.71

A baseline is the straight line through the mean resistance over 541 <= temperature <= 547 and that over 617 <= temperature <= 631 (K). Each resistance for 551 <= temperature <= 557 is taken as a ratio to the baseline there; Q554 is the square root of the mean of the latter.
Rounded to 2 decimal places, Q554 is 1.01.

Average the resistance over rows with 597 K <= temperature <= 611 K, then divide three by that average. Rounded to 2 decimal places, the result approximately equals 1.03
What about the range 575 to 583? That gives 0.94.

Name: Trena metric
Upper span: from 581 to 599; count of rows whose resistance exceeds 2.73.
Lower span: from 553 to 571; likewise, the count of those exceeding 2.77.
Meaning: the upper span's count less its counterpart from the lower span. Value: 6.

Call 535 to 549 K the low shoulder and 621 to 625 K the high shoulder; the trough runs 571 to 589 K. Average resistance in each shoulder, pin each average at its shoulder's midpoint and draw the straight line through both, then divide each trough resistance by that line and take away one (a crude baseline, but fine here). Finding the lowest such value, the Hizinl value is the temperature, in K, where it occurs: 572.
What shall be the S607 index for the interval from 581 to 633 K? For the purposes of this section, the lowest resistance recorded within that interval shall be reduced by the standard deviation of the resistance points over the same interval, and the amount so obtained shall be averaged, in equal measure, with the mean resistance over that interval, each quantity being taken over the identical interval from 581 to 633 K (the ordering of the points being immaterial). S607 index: 2.07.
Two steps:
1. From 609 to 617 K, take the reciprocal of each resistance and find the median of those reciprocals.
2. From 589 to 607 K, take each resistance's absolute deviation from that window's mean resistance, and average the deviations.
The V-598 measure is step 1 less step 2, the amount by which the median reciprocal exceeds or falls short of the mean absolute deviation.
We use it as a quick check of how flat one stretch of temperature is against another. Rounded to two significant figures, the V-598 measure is 0.14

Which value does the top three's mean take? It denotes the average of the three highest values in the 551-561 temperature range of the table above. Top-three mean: 2.8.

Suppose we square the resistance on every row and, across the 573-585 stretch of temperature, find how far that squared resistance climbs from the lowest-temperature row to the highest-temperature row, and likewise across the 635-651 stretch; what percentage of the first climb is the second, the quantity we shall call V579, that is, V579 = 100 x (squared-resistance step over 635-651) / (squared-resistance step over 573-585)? 144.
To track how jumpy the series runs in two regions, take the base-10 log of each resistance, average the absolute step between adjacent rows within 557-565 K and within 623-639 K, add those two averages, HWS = 0.052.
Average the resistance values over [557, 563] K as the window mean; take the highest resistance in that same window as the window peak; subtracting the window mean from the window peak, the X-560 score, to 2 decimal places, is 0.03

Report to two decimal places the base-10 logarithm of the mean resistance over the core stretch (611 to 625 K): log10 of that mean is 0.40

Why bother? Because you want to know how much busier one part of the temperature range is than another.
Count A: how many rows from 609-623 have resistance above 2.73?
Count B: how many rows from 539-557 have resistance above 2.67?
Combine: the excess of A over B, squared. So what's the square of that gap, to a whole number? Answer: 16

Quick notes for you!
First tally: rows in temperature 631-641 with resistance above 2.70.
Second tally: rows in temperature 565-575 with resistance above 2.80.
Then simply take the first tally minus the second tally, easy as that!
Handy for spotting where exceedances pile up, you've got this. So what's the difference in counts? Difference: -4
